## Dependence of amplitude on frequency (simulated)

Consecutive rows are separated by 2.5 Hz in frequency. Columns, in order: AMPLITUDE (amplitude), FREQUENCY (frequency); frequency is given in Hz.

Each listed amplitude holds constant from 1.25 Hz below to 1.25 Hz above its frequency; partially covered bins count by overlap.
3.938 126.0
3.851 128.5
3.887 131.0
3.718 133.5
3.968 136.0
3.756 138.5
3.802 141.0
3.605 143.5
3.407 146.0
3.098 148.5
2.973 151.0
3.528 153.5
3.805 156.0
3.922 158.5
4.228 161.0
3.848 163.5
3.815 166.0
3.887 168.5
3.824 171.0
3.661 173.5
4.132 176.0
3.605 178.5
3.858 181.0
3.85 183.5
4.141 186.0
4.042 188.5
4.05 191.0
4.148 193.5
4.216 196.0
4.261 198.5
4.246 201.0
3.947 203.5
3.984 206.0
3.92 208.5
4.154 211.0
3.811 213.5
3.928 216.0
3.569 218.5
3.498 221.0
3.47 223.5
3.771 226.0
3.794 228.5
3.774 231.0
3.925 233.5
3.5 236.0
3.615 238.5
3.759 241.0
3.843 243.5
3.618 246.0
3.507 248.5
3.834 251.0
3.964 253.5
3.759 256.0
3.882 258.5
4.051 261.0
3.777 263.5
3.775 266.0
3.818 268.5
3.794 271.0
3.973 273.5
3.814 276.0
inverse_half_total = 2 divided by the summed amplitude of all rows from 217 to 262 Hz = 0.03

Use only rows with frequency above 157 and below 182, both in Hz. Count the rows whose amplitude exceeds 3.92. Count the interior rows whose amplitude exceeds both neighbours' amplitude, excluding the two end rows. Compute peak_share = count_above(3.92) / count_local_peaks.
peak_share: 1.00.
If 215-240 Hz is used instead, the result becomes 1.00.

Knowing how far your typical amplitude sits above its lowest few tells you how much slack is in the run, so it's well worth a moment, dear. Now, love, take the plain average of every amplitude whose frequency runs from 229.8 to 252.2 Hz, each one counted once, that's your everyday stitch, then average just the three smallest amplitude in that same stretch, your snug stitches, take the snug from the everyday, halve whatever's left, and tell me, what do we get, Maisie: 0.084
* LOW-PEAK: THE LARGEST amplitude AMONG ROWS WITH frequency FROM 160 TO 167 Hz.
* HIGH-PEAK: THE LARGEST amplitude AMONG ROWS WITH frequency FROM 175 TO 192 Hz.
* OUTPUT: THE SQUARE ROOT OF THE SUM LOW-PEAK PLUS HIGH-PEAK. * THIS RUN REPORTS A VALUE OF 2.89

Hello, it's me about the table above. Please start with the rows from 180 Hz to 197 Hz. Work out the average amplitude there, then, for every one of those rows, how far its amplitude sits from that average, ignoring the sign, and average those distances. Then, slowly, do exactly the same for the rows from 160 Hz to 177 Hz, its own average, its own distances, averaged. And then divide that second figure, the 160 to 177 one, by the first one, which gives 1.4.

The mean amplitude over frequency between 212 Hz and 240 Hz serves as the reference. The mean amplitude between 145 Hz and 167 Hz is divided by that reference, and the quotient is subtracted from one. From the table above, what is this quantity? 0.02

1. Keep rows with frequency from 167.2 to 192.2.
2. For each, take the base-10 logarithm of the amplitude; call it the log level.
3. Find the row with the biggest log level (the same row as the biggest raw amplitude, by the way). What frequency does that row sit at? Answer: 186.0 Hz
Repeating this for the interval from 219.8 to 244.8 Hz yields 233.5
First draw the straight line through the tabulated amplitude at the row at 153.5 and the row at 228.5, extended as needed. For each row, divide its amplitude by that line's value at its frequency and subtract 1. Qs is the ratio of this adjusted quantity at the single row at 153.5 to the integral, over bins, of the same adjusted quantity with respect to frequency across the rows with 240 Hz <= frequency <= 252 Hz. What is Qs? 0.0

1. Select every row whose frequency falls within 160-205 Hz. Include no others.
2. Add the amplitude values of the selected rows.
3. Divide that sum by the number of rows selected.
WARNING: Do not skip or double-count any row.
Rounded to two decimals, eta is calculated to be 3.99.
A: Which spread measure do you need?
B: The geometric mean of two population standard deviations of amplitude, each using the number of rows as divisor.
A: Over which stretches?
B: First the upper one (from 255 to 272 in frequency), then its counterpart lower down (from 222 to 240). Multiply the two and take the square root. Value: 0.122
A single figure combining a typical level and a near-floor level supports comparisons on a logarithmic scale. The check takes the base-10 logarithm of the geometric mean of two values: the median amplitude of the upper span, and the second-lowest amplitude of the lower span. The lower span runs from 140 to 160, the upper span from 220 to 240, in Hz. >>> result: 0.529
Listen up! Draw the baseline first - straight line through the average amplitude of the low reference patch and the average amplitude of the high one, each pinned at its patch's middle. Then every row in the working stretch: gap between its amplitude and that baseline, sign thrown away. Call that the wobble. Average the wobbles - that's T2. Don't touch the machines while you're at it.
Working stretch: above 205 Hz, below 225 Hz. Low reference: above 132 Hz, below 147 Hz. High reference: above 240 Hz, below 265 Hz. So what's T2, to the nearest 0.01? 0.22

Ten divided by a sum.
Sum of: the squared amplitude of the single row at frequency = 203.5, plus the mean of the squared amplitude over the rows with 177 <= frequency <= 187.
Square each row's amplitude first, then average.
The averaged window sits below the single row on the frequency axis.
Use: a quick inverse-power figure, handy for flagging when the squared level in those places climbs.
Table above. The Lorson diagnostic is 0.327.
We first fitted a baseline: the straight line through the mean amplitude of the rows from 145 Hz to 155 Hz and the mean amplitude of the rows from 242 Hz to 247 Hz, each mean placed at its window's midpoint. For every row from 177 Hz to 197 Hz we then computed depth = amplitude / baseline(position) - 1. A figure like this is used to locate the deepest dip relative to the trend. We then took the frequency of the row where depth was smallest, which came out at 178.5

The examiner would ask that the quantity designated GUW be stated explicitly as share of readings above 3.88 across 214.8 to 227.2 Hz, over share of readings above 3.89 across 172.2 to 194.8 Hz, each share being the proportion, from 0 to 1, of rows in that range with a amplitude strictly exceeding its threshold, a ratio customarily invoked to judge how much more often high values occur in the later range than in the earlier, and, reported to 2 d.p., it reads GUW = 0.36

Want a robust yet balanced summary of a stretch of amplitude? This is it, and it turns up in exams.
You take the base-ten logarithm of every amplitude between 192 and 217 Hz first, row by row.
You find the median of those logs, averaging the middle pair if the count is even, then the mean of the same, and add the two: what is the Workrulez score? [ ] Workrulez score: 1.22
